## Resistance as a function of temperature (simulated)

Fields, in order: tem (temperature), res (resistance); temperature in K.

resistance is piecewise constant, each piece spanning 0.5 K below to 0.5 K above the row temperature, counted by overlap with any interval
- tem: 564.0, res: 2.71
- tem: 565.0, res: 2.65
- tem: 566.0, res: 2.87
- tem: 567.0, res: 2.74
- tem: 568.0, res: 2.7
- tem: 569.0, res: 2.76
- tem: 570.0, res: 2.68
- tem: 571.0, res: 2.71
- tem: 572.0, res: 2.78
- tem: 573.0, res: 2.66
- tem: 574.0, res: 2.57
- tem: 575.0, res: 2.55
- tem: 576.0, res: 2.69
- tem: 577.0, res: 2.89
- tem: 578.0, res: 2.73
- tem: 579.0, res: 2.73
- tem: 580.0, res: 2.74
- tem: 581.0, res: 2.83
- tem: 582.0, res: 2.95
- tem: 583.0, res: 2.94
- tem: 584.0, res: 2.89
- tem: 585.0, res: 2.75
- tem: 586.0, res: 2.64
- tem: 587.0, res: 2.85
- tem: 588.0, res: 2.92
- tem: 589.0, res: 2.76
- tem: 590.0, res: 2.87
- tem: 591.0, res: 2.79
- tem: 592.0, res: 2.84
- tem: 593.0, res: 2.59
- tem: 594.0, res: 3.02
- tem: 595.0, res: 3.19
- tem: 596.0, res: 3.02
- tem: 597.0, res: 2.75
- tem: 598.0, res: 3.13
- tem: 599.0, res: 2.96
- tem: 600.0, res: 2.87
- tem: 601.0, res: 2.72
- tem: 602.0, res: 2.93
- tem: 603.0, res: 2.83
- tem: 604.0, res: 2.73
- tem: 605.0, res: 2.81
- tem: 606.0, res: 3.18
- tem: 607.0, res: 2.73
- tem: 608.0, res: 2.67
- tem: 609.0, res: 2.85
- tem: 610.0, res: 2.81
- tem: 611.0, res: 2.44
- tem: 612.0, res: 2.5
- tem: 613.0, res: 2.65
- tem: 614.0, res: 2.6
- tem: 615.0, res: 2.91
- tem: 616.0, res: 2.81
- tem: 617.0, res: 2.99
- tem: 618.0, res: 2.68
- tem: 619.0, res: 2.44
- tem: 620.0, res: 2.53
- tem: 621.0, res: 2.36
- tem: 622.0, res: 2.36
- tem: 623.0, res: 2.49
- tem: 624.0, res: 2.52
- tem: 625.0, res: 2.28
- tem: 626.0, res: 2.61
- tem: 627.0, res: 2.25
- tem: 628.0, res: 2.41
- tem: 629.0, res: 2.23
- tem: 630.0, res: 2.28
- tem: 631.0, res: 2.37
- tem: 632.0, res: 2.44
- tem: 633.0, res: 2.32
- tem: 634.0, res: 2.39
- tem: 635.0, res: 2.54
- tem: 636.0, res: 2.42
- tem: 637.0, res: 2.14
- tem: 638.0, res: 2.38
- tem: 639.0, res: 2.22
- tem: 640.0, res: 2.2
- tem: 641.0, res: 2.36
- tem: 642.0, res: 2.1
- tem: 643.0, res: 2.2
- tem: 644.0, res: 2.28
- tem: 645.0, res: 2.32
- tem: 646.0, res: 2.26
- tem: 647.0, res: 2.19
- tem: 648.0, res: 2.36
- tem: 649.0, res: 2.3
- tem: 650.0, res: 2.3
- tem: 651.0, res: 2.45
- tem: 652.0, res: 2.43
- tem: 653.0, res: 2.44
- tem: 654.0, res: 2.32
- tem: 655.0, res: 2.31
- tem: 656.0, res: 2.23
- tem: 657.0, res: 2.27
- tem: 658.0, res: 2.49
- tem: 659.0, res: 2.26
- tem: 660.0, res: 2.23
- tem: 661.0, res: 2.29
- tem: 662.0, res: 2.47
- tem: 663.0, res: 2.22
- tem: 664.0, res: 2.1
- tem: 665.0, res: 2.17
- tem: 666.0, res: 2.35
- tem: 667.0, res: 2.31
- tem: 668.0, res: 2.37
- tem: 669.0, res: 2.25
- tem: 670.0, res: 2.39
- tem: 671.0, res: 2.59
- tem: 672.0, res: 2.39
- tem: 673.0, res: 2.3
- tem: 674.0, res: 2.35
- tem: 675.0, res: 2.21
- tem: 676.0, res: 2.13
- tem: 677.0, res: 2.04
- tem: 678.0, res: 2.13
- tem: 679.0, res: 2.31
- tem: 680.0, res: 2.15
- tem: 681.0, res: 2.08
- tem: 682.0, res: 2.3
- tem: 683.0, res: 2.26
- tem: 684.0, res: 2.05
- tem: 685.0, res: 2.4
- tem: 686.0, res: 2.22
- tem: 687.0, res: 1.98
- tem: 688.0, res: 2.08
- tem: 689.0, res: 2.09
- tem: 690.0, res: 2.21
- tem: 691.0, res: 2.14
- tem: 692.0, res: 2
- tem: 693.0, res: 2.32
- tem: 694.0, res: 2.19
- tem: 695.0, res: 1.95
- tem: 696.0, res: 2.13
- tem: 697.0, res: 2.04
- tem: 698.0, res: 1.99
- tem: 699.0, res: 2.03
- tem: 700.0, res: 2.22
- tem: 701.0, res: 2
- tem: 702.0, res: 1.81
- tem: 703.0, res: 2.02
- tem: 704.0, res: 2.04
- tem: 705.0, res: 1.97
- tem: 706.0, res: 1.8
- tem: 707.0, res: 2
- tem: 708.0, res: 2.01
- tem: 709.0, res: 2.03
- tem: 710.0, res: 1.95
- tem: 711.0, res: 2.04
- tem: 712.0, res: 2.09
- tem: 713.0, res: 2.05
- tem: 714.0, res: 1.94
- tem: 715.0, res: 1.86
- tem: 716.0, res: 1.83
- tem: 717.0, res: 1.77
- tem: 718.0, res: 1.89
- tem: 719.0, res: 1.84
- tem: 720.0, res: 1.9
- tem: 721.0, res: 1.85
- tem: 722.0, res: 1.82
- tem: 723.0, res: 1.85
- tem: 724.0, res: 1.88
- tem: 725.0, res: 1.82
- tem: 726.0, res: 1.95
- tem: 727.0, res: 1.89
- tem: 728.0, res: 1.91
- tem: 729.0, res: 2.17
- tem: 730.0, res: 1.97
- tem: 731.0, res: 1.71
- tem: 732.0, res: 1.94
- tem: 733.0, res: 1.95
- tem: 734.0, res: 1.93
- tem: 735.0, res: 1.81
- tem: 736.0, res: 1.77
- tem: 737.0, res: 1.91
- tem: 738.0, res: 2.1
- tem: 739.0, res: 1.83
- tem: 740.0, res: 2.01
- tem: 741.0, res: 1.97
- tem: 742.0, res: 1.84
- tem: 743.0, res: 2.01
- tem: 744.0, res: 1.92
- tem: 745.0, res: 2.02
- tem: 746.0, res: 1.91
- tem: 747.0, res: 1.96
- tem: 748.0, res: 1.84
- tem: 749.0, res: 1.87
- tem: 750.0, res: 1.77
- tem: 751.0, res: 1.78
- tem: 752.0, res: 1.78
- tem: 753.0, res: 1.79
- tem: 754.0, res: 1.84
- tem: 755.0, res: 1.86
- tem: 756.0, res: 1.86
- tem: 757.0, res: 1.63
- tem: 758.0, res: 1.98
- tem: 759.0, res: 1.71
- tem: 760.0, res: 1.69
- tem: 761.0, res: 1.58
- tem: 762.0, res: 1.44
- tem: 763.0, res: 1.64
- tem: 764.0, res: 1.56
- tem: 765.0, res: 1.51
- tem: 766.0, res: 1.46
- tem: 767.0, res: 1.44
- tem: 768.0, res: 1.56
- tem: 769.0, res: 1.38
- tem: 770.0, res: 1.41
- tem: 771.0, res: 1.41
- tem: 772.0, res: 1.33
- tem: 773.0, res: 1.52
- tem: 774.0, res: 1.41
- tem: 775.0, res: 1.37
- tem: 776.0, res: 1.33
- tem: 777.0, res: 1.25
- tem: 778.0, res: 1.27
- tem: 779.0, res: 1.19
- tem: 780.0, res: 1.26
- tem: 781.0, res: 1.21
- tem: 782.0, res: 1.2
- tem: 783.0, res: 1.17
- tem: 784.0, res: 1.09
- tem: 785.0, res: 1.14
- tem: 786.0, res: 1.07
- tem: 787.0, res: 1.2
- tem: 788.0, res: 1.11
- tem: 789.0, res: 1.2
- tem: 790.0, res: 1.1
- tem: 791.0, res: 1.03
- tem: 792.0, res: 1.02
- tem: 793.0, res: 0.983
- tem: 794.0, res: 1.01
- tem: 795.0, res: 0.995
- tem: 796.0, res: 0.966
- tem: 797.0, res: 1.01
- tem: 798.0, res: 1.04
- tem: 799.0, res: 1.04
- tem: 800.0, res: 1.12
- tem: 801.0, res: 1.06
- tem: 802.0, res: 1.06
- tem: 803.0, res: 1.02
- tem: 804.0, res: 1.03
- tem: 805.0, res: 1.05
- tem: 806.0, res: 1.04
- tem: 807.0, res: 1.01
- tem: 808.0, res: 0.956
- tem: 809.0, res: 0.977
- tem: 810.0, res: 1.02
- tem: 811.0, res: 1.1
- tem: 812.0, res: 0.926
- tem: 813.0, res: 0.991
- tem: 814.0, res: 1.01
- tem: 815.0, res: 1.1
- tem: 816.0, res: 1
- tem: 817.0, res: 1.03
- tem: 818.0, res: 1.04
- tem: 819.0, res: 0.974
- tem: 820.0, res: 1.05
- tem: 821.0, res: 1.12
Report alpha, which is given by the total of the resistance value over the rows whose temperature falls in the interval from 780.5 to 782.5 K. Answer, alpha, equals 2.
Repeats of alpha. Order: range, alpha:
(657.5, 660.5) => 7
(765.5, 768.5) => 4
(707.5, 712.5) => 10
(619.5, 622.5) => 7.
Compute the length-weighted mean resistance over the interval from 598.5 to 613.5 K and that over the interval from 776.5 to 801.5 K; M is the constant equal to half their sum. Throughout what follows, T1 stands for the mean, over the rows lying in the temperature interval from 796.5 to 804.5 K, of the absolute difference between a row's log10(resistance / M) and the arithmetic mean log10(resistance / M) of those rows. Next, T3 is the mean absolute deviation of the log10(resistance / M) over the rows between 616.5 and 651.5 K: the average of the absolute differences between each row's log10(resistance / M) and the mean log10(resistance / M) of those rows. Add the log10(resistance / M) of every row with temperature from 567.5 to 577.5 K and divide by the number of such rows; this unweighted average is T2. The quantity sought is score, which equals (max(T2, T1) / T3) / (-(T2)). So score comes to -46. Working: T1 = 0.0100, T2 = 0.142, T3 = 0.022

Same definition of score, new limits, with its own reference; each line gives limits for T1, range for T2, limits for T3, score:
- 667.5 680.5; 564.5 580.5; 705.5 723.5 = -52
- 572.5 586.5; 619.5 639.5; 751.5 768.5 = -28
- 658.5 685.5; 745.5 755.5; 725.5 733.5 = 49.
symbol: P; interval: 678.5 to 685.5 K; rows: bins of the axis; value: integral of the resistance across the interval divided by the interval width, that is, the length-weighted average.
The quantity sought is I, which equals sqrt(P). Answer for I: 1.49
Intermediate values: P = 2.2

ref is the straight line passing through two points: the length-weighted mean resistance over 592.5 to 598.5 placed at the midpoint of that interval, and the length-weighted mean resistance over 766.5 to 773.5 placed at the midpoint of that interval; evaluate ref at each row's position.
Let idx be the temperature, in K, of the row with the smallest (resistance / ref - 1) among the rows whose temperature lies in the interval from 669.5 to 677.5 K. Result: 677.0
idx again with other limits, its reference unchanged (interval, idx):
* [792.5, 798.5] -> 793.0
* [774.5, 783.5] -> 779.0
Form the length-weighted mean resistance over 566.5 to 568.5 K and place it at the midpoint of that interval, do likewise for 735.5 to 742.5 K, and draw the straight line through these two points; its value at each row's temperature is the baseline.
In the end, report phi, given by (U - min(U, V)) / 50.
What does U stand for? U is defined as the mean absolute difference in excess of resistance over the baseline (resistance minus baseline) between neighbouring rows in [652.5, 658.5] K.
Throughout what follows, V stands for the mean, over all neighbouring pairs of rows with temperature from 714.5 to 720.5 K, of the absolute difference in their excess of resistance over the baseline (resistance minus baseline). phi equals 0.0006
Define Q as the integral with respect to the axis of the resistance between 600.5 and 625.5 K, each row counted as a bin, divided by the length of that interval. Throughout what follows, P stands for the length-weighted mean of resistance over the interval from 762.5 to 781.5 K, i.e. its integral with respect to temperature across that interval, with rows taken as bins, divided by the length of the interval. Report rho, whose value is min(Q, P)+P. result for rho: 2.8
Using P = 1.4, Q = 2.67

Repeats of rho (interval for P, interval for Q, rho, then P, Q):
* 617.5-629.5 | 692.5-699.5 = 4.5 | 2.4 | 2.09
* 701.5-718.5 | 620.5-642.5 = 3.9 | 1.9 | 2.35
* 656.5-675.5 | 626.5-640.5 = 4.6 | 2.3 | 2.33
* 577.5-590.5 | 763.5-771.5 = 4.3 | 2.8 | 1.47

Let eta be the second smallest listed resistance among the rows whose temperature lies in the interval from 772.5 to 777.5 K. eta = 1.33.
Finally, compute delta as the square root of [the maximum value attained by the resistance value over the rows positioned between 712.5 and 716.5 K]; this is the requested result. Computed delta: 1.43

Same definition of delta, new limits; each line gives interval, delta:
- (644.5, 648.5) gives 1.54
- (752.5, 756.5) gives 1.36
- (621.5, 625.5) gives 1.59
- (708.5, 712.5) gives 1.45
